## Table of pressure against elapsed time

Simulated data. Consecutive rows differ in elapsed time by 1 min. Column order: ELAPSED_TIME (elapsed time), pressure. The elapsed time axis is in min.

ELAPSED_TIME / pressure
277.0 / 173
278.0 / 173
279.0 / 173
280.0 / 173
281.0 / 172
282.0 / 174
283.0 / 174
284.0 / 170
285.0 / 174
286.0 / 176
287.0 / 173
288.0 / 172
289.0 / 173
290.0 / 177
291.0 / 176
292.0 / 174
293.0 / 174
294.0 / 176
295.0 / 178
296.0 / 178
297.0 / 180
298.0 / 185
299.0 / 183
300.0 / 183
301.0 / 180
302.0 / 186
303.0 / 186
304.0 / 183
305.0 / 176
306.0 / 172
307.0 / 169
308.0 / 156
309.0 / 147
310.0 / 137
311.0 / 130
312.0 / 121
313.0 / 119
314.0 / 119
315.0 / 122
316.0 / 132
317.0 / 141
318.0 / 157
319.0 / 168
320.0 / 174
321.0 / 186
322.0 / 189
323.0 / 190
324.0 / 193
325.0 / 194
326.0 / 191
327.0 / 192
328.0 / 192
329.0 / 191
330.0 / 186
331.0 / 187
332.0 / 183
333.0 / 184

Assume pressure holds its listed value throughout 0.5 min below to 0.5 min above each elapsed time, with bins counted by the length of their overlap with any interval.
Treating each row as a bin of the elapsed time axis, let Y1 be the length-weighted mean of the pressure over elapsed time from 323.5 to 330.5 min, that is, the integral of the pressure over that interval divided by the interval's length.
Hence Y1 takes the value 191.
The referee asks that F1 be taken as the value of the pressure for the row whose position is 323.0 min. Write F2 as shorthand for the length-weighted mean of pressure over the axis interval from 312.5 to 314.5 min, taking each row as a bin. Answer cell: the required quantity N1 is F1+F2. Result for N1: 309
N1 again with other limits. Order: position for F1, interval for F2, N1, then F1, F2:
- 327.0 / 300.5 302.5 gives 375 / 192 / 183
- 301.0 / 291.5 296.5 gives 356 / 180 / 176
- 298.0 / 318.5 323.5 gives 366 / 185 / 181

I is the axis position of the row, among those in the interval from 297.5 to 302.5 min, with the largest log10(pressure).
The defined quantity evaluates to 302.0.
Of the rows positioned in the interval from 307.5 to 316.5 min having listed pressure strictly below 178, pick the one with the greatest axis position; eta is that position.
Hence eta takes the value 316.0 min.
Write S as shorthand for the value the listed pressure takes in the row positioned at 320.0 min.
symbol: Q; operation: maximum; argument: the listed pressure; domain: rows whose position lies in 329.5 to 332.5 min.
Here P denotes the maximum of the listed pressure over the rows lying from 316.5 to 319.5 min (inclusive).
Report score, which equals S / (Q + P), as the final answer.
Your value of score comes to 0.490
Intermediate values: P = 168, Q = 187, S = 174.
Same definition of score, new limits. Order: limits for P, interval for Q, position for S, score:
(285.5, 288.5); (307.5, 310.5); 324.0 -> 0.581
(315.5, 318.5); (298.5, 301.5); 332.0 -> 0.538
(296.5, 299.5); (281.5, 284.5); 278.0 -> 0.482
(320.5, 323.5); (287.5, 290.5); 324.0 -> 0.526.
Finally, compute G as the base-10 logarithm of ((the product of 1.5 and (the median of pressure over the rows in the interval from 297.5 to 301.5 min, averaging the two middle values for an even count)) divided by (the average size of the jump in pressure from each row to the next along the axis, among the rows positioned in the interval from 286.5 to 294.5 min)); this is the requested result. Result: 2.24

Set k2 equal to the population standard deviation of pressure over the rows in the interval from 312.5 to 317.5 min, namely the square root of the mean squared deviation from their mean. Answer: 9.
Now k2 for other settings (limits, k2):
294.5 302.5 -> 3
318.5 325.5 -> 9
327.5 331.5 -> 3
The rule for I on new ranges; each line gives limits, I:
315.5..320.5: 320.0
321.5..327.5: 325.0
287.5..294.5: 290.0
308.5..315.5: 309.0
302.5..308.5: 303.0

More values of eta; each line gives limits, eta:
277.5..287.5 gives 287.0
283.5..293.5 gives 293.0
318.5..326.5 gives 320.0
